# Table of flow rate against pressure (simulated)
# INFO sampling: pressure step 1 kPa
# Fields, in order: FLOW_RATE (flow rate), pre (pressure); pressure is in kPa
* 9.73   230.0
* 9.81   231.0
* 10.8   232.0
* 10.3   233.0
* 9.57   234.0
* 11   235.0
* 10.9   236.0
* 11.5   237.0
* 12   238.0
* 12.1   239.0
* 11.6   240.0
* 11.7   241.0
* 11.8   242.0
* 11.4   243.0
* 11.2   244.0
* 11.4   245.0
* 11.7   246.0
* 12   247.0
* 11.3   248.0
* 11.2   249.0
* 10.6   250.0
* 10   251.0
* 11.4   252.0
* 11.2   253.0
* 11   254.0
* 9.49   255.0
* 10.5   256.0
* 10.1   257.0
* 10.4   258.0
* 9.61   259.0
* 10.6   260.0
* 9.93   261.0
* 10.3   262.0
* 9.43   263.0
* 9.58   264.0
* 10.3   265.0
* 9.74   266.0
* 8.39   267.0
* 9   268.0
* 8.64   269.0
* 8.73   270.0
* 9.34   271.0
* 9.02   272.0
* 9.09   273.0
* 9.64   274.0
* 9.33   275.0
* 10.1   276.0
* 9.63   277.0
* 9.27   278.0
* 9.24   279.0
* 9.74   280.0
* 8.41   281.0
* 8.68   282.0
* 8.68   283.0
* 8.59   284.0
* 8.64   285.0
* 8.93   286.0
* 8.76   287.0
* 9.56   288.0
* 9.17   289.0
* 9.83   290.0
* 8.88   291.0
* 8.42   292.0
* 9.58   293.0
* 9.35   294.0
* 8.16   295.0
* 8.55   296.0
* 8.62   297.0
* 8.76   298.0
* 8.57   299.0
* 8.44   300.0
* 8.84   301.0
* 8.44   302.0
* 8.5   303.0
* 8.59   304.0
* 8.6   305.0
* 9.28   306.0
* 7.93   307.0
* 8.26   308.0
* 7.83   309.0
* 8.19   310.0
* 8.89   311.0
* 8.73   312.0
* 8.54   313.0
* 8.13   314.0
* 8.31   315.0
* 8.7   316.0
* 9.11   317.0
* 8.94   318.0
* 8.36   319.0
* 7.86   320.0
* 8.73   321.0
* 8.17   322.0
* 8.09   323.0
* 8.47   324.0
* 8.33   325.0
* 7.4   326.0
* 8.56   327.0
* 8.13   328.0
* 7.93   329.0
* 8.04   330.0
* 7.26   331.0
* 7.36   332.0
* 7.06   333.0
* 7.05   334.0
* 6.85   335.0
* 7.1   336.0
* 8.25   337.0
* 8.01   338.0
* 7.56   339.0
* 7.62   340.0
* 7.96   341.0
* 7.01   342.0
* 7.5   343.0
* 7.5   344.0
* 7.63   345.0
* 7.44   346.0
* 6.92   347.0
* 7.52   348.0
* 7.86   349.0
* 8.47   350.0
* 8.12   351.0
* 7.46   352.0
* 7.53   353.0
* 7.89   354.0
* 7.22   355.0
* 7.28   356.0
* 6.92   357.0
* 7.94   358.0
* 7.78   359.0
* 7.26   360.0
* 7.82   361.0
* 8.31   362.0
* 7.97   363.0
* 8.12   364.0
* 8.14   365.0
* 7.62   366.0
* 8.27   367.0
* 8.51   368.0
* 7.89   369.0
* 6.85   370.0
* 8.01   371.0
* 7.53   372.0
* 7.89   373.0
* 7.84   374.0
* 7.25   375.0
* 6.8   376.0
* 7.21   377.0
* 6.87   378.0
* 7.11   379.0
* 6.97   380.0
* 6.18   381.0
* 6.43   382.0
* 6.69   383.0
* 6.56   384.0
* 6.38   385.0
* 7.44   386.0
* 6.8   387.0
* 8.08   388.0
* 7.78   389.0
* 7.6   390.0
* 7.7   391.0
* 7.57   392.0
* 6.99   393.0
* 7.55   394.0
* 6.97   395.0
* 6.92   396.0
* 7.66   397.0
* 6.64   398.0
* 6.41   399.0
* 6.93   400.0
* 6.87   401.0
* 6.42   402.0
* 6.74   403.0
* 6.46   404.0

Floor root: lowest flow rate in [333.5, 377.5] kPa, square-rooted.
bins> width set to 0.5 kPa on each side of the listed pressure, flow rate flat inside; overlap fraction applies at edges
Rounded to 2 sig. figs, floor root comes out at 2.6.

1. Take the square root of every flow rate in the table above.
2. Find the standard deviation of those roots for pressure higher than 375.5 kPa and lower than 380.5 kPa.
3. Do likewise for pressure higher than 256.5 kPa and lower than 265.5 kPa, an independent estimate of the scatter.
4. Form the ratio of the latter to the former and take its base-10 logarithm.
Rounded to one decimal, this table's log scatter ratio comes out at 0.3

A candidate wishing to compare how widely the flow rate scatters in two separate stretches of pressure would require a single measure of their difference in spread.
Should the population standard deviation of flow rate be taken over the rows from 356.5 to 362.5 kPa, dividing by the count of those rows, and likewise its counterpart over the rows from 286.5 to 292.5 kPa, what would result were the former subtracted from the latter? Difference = 0.02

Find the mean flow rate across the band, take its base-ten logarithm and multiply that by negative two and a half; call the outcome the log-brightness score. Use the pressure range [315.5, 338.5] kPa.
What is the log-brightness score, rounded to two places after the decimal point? -2.26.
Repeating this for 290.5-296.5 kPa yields -2.36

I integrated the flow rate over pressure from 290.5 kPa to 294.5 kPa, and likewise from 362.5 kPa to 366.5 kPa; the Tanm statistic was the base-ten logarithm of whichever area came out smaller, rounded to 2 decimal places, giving 1.50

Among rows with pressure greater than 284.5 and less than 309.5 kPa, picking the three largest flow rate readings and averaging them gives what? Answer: 9.7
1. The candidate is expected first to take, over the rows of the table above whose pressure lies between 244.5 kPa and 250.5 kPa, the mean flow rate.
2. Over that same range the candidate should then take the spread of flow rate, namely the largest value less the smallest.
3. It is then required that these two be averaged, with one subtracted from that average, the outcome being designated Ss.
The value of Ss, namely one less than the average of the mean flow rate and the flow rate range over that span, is 5.4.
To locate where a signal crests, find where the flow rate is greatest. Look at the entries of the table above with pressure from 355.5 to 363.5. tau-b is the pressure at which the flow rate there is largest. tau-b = 362.0 kPa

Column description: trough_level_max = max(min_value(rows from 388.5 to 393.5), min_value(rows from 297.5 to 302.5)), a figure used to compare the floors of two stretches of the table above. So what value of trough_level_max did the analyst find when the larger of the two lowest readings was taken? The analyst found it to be 8.44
